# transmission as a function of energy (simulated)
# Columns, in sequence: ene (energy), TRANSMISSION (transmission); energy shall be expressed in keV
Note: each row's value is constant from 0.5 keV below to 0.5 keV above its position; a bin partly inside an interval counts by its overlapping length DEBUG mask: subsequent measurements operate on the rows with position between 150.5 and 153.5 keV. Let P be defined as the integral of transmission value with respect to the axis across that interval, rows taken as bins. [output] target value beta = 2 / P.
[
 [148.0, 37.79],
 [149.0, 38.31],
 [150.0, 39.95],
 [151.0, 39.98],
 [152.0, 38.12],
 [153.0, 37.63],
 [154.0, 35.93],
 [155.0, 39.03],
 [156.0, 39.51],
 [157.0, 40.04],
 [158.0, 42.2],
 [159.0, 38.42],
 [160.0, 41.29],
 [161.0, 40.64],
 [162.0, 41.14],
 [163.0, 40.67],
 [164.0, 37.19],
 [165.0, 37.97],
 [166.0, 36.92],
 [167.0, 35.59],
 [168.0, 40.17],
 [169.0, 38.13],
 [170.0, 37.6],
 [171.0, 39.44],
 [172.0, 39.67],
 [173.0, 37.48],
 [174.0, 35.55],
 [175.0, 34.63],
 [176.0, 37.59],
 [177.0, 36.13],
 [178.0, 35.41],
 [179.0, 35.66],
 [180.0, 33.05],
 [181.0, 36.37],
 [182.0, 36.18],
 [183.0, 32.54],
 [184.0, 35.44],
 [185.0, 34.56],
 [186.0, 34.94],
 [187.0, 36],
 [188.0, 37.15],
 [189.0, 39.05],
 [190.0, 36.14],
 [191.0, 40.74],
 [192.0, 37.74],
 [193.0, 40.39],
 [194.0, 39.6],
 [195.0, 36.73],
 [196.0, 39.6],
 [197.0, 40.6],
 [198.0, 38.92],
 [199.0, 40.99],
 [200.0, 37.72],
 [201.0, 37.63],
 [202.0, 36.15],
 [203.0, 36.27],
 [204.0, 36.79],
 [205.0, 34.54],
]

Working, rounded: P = 116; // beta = 0.0173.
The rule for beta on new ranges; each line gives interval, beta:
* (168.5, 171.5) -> 0.0174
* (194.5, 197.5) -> 0.0171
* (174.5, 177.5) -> 0.0185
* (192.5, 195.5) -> 0.0171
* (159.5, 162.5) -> 0.0163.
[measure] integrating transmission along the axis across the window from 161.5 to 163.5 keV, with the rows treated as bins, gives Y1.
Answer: 82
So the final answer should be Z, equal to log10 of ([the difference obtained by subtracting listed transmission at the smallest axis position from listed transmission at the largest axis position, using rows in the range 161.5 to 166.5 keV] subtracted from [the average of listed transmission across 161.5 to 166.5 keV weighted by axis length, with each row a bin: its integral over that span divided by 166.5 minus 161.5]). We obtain 1.63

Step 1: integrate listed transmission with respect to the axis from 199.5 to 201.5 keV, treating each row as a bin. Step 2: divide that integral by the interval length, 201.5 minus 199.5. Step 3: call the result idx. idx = 37.7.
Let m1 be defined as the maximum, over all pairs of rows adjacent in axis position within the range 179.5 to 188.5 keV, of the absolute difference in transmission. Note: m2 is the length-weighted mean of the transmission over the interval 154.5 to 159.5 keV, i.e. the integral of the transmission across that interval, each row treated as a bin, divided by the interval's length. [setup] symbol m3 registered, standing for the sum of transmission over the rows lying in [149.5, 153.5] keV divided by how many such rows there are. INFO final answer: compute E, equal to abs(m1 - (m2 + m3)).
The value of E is 75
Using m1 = 3.64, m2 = 39.8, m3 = 39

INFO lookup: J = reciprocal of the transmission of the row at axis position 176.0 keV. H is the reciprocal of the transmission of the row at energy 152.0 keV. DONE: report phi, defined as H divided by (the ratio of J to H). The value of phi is 0.026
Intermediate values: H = 0.0262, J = 0.0266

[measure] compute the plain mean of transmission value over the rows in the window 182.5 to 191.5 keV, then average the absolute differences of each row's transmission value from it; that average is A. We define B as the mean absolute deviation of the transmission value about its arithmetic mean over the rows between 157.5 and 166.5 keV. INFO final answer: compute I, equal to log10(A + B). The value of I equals 0.55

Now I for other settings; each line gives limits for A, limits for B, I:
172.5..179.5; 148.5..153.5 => 0.25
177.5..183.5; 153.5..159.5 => 0.44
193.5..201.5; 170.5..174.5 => 0.44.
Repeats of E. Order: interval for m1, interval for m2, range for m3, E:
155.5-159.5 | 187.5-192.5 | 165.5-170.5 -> 72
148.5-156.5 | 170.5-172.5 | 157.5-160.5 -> 77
